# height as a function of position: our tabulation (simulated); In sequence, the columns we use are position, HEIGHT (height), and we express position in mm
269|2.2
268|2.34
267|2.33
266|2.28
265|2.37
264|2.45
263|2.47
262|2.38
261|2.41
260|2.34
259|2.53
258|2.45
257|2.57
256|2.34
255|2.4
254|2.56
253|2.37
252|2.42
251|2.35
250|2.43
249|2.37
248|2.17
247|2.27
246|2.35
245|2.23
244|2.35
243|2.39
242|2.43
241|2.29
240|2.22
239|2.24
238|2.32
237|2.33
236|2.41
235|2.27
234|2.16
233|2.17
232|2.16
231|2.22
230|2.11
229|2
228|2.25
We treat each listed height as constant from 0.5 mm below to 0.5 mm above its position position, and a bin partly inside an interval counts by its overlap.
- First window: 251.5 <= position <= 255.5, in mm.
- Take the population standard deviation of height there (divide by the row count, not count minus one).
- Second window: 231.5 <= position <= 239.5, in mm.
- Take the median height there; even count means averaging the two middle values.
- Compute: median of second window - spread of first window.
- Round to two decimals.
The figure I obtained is 2.18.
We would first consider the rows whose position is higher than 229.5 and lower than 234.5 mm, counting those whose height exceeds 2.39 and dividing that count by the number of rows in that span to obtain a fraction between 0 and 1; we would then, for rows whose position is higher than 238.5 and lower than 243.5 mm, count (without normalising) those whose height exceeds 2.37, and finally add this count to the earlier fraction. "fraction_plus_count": 2.00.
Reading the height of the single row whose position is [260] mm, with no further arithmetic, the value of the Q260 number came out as 2.34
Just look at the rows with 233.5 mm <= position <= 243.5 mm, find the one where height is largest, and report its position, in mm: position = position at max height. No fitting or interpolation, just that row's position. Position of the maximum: 242 mm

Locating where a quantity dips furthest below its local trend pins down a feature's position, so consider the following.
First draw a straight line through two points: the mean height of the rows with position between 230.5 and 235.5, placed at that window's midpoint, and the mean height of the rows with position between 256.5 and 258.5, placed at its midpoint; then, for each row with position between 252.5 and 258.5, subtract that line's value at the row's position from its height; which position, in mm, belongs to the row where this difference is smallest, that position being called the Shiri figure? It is 256 mm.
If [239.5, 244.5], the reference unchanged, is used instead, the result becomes 240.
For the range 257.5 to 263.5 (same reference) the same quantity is 260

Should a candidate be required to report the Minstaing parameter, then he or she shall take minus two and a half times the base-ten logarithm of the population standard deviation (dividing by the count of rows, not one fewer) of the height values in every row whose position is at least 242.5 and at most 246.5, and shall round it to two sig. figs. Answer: 3.1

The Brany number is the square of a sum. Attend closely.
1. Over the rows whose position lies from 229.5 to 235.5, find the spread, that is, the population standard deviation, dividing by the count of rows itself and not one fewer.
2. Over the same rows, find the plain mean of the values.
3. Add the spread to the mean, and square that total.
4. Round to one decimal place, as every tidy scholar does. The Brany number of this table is 5.0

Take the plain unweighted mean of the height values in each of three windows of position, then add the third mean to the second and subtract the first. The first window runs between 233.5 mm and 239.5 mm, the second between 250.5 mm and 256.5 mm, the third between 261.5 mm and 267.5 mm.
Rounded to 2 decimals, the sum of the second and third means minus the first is 2.50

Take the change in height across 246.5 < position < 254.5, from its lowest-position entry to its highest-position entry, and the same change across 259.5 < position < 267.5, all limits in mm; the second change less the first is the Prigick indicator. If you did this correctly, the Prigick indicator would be -0.30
